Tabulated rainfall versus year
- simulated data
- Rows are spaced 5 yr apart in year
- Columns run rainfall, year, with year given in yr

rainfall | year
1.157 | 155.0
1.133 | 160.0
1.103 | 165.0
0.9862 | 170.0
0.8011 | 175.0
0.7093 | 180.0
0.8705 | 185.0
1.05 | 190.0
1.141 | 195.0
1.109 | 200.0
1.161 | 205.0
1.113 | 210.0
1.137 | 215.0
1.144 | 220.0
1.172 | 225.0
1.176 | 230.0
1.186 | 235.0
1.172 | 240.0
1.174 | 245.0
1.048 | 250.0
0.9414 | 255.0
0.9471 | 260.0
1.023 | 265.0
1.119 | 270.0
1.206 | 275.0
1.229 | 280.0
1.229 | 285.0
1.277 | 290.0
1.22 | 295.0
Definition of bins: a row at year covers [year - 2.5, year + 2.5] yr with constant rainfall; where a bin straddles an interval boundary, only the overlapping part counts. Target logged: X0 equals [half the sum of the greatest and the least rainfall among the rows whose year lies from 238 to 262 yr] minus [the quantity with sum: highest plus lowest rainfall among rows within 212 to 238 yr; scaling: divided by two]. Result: -0.10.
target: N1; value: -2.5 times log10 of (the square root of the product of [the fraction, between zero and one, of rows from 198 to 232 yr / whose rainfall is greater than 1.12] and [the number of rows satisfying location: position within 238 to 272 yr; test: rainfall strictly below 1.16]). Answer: -0.7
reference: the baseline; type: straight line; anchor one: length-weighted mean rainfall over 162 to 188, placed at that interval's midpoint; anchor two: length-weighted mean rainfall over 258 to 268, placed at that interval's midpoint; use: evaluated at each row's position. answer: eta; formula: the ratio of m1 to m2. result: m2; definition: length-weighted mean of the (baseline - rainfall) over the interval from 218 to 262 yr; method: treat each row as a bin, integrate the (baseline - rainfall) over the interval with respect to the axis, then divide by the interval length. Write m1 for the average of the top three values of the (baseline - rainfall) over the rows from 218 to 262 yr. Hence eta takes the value 0.0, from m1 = 0.01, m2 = -0.14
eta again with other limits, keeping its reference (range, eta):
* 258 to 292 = 0.2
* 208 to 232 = 0.9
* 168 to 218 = -1.3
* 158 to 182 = -1.4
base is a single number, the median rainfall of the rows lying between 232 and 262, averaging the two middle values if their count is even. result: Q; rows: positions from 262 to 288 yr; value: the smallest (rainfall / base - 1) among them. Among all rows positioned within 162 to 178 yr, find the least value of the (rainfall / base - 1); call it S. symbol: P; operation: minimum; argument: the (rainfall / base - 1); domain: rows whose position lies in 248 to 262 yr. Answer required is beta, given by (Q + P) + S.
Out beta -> -0.51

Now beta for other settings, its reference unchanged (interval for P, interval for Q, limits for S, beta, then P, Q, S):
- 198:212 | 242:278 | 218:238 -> -0.12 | 0.00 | -0.15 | 0.03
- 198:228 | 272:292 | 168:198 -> -0.28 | 0.00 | 0.09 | -0.36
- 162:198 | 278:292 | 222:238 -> -0.20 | -0.36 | 0.11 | 0.06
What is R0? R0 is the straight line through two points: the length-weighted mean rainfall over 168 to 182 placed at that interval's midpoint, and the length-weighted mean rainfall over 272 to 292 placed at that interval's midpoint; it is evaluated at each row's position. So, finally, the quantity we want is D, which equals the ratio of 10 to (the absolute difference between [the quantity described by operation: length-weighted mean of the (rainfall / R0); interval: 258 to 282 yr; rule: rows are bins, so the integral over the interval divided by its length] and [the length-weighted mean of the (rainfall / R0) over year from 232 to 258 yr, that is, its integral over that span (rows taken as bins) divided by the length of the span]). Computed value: 123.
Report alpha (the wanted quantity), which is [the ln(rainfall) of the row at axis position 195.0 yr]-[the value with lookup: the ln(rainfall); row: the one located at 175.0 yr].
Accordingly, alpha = 0.35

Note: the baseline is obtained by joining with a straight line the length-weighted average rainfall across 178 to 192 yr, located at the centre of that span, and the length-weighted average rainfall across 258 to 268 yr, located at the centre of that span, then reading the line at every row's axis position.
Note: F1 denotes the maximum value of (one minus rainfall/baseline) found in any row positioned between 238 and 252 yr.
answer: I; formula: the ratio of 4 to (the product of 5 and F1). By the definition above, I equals -11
